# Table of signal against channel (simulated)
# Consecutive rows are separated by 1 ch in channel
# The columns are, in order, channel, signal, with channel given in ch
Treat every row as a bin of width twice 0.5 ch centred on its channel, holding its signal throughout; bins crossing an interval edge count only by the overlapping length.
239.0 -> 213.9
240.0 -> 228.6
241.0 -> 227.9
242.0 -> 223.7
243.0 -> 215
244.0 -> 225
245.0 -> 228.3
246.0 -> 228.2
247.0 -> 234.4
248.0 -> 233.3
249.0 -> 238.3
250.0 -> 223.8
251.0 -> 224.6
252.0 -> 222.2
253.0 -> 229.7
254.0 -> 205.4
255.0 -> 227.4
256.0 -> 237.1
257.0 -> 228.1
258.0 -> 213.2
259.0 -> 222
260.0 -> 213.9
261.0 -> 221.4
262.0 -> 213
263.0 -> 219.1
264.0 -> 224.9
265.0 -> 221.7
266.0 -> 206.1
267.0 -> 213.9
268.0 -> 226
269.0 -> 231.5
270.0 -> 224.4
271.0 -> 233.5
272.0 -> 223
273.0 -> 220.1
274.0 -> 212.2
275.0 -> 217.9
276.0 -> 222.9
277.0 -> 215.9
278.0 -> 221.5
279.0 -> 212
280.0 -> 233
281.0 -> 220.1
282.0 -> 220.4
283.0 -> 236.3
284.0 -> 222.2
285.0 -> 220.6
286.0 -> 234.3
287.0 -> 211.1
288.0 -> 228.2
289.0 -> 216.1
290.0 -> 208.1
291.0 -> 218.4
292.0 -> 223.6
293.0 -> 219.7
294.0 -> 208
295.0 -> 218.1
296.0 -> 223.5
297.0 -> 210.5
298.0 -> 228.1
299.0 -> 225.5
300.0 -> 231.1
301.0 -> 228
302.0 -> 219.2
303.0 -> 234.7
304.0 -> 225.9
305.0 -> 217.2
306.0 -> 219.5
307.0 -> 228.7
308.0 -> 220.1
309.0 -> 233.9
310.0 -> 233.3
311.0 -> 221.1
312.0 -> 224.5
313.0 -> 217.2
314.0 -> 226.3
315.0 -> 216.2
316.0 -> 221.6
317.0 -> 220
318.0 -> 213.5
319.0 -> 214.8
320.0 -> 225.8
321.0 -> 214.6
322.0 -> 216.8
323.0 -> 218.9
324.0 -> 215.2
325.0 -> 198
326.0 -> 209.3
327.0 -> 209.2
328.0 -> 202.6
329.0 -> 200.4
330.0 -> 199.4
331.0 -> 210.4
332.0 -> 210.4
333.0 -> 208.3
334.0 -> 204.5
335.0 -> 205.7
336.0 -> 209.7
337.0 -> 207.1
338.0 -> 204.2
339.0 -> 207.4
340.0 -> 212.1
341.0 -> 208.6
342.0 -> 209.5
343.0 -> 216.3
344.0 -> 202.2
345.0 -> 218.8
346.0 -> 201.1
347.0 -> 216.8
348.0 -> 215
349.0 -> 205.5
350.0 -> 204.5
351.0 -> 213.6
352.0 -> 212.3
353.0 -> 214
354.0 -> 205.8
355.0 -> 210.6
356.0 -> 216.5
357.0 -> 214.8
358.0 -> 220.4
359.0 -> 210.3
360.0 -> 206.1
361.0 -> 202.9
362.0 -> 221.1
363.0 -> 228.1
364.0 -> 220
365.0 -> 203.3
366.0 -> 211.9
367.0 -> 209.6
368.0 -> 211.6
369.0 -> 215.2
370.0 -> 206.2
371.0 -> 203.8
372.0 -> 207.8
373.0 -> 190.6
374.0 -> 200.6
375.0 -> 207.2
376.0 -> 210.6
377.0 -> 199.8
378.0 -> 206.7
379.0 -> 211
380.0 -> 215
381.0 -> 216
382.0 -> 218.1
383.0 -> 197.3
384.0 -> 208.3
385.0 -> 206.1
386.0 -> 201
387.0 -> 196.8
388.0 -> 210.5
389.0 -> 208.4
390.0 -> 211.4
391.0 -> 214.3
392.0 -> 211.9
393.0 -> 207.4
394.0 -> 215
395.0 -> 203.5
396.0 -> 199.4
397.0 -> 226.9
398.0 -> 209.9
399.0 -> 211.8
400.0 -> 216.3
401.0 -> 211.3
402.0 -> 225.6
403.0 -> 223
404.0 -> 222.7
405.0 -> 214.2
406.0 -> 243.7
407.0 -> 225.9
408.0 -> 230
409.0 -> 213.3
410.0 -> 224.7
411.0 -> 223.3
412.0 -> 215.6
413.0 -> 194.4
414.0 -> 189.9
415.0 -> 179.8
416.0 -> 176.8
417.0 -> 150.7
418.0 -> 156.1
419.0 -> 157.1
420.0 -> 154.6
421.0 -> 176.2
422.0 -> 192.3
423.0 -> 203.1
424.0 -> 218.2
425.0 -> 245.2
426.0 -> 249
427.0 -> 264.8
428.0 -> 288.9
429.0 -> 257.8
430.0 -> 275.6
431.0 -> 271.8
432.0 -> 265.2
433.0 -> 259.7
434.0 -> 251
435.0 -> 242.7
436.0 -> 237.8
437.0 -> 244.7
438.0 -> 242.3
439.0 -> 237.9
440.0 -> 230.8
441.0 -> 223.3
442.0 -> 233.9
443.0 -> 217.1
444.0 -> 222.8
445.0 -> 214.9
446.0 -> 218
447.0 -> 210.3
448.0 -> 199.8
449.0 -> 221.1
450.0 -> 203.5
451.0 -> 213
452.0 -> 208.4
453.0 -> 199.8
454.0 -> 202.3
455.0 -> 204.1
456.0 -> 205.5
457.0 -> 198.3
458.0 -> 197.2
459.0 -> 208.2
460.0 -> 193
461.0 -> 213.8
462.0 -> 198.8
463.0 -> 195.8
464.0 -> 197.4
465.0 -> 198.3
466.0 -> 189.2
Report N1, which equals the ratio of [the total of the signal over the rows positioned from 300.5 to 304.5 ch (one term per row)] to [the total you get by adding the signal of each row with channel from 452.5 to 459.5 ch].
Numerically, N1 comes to 0.64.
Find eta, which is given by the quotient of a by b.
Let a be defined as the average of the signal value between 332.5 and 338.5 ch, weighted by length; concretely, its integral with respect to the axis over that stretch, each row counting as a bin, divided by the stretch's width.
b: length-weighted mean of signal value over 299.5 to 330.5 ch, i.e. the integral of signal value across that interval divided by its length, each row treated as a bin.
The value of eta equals 0.94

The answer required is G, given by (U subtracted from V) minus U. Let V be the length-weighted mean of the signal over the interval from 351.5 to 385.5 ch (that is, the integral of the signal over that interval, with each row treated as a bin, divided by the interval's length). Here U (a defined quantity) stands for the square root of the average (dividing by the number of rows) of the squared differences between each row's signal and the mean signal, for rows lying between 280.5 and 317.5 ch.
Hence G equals 196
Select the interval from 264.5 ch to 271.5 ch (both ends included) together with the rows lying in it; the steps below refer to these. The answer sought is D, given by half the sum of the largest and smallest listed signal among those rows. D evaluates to 220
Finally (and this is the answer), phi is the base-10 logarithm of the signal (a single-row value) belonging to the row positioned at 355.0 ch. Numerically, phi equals 2.32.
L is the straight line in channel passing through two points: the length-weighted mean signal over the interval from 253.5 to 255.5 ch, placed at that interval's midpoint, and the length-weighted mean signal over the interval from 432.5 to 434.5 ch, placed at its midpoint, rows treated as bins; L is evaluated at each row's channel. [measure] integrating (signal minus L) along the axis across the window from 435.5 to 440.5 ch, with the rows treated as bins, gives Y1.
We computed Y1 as -88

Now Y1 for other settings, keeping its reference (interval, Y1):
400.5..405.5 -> -147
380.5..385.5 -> -176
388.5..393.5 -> -177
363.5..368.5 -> -147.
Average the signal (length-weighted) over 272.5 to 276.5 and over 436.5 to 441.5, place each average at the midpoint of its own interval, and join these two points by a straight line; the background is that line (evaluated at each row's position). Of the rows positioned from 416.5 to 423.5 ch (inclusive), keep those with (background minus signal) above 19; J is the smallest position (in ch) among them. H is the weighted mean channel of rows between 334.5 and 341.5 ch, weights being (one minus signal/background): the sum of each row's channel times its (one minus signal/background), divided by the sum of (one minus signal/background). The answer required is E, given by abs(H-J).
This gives 79.1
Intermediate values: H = 337.9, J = 417.0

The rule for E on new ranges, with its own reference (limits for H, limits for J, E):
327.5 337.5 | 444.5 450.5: 112.8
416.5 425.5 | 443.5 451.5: 25.5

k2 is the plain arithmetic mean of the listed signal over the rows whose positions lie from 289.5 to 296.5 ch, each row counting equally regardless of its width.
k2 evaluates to 217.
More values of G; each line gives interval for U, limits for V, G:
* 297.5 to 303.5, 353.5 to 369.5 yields 203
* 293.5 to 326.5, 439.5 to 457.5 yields 197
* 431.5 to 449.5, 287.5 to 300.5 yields 186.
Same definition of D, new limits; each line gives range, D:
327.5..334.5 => 205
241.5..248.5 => 225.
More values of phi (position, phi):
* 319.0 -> 2.33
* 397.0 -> 2.36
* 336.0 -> 2.32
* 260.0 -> 2.33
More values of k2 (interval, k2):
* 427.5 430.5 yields 274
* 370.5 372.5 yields 206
